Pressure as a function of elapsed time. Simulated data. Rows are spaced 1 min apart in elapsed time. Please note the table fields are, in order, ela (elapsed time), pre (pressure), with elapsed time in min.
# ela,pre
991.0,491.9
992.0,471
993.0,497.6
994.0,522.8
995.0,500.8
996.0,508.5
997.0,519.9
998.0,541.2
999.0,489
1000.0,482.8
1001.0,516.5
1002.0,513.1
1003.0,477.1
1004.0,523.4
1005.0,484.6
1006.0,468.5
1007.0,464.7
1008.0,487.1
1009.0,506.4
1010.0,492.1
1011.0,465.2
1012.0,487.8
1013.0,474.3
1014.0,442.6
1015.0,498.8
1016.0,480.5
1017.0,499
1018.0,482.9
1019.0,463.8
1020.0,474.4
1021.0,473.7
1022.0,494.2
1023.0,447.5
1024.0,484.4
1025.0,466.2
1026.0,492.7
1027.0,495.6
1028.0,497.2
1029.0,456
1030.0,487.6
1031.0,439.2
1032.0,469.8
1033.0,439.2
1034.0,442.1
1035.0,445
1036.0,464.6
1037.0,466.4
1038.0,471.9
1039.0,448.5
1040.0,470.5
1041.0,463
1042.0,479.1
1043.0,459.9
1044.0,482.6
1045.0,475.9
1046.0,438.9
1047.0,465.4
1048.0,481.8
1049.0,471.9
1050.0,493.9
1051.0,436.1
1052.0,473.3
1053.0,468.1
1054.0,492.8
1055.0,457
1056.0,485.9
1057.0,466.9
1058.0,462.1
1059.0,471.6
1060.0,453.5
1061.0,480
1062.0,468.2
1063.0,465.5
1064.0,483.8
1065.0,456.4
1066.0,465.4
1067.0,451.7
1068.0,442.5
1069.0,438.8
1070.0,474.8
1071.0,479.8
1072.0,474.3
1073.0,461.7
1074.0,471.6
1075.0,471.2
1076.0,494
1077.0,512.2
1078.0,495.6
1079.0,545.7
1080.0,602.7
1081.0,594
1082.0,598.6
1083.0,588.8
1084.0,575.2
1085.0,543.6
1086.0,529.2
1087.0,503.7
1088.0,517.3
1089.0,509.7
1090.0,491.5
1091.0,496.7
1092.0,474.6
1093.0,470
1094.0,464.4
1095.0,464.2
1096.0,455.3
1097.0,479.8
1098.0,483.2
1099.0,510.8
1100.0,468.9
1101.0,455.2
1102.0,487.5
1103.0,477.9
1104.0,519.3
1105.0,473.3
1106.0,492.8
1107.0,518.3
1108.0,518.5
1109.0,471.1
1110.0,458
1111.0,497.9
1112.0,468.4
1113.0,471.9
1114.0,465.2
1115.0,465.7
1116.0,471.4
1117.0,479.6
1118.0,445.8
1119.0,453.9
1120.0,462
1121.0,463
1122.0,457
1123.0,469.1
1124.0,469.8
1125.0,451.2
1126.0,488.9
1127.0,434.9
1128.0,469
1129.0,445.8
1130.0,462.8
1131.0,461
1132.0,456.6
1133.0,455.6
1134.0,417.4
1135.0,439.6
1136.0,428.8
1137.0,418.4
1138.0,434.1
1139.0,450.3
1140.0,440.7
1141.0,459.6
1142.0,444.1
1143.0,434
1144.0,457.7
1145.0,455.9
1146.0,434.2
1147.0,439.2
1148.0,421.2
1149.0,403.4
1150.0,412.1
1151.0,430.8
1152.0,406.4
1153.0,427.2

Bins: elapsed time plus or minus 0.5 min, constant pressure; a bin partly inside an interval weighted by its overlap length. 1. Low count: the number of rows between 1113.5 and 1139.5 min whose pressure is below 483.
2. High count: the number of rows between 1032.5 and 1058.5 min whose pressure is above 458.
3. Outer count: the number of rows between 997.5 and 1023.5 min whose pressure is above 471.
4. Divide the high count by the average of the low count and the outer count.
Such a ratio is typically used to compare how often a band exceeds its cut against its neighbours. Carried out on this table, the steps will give 0.8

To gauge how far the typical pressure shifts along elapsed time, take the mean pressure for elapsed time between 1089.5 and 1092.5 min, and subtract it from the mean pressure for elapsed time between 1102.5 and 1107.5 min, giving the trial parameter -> 9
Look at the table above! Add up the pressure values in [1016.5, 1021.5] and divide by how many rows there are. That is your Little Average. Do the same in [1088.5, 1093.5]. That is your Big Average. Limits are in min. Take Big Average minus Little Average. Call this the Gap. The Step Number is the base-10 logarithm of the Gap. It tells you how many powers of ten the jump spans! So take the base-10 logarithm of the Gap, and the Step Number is 1.0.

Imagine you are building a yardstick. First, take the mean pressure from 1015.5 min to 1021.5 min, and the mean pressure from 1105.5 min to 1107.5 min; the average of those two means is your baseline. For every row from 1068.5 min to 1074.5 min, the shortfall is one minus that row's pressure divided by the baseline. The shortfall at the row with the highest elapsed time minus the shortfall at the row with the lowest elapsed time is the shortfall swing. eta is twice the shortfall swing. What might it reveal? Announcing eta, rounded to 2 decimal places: -0.13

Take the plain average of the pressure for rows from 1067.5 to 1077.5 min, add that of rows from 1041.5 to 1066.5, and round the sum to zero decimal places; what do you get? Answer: 942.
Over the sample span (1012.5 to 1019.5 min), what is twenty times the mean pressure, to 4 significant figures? 9548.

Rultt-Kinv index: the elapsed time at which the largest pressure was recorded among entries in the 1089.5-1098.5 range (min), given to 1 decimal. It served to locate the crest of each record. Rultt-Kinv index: 1091.0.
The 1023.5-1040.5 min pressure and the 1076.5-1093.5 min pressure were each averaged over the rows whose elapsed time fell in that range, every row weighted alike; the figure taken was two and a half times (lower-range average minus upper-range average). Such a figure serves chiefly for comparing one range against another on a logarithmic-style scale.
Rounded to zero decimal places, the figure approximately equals -164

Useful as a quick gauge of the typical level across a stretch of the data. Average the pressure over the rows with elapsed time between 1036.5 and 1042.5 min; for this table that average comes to 467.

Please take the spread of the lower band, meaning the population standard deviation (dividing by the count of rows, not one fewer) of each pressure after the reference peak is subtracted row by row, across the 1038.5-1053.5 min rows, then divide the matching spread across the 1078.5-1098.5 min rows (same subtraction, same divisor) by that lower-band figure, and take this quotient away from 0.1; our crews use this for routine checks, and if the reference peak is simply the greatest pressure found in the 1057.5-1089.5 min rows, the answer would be -3.0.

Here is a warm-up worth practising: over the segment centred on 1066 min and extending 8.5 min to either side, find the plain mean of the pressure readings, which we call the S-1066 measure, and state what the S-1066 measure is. 465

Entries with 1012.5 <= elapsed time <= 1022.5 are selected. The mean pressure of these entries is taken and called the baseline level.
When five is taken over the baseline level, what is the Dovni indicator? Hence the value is 0.0105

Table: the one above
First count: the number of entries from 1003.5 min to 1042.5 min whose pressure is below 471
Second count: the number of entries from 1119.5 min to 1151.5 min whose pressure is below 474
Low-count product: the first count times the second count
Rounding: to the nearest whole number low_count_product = 558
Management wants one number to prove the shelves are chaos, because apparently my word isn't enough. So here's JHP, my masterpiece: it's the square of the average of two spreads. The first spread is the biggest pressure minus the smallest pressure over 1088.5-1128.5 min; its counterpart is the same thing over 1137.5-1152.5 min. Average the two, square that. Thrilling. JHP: 4942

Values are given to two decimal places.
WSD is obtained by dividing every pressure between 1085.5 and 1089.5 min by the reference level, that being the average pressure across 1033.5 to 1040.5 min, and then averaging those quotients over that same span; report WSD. 1.12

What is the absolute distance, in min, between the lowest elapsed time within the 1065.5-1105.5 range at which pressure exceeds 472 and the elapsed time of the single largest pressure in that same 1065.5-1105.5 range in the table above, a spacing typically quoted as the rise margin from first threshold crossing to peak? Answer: 10 min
